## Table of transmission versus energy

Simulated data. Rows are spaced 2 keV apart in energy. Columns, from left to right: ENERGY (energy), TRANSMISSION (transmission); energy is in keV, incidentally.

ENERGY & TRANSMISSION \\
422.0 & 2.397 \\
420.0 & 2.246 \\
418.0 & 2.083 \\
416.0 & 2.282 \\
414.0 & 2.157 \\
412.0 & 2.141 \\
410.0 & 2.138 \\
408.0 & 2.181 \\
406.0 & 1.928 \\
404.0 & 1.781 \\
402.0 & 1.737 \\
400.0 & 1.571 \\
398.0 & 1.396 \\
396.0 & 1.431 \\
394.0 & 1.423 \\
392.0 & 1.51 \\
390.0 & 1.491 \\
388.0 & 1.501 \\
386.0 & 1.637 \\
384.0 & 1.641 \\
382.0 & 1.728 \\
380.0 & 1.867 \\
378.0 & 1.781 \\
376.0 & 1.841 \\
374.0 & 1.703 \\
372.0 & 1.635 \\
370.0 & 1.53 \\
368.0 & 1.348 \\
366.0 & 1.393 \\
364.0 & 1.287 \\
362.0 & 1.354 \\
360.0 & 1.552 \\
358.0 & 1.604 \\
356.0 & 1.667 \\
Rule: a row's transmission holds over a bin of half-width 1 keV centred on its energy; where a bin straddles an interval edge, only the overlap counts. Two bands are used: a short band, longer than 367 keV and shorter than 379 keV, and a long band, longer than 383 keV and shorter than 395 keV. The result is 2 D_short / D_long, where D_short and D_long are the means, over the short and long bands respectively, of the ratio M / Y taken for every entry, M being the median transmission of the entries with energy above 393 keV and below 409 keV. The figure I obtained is 1.89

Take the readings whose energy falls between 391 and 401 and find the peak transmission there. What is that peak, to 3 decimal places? 1.571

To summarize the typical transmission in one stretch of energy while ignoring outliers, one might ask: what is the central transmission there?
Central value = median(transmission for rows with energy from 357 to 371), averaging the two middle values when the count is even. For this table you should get 1.39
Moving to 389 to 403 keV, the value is 1.49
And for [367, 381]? 1.70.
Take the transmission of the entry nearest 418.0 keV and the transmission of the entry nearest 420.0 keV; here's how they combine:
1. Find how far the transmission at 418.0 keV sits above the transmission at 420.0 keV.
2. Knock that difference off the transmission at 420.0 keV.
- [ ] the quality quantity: 2.4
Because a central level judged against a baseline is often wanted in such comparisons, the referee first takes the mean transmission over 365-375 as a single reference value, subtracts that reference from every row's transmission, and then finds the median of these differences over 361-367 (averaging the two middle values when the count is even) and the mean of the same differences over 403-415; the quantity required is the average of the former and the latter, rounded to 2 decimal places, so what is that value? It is 0.18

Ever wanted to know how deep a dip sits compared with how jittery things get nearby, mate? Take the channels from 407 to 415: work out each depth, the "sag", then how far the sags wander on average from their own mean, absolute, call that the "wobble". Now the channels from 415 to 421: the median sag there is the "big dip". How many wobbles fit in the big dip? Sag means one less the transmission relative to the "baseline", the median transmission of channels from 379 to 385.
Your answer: -35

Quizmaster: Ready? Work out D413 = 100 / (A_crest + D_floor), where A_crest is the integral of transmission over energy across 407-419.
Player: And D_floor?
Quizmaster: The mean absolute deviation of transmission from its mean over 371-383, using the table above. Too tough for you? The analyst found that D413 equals 3.8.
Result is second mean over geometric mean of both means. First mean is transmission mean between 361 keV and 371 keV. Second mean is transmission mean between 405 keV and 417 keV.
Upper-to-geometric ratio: 1.24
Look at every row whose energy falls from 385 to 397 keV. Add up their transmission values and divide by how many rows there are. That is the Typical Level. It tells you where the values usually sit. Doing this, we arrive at 1.50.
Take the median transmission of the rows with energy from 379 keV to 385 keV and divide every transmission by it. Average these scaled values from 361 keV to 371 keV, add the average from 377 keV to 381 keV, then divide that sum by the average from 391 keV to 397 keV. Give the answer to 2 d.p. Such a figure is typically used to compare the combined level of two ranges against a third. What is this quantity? 2.20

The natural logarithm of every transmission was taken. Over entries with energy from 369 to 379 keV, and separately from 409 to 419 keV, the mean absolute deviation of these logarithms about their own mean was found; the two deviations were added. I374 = 0.077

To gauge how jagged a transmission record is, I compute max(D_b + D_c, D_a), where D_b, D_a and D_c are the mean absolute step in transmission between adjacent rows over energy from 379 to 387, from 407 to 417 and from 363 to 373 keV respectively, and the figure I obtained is 0.186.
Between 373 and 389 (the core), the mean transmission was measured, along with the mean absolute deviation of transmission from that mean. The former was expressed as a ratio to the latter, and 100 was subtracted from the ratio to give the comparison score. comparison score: -81.4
